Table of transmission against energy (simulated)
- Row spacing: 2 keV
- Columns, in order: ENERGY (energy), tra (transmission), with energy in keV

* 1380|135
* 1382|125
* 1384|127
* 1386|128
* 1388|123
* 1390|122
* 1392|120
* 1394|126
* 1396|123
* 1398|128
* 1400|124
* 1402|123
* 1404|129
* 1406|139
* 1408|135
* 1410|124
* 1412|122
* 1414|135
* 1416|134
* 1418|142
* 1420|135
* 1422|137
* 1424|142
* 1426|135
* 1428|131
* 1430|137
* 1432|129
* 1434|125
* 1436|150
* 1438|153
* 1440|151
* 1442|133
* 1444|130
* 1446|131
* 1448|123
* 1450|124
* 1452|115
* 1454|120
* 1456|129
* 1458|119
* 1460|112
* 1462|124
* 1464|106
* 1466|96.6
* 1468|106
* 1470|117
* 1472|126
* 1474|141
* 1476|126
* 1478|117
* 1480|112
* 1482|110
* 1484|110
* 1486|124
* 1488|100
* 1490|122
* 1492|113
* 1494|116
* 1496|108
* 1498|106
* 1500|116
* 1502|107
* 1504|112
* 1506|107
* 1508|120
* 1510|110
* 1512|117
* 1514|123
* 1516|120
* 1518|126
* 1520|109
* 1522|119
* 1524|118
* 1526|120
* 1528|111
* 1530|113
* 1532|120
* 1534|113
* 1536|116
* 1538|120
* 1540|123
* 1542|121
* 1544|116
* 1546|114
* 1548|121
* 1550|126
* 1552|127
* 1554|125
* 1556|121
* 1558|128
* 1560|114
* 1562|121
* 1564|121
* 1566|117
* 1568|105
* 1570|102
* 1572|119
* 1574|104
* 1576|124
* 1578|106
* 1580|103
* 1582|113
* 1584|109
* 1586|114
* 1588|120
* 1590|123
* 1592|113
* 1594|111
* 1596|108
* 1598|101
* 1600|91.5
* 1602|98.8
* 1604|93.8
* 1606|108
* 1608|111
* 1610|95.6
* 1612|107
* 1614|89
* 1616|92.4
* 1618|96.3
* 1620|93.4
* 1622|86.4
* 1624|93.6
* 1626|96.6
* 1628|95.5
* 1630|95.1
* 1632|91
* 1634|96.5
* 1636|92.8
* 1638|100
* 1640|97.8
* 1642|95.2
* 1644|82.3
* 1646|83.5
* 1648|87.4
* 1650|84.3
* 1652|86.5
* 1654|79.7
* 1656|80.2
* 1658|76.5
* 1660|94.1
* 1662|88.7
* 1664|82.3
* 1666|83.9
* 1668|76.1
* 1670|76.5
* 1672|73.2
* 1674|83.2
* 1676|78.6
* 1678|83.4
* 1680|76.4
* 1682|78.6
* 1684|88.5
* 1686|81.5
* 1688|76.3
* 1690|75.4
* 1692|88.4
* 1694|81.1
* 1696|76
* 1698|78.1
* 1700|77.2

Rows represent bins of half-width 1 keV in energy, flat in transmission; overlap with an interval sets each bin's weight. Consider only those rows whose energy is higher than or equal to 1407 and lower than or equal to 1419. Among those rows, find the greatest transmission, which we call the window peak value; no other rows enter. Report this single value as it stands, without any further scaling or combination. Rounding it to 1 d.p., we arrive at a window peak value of 142.0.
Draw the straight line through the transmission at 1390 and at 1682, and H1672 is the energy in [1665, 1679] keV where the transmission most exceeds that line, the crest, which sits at 1678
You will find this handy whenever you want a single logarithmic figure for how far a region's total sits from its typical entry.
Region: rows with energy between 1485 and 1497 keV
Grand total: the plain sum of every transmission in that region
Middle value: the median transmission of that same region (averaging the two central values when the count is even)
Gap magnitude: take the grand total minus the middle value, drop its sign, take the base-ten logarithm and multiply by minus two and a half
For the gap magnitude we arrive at -6.89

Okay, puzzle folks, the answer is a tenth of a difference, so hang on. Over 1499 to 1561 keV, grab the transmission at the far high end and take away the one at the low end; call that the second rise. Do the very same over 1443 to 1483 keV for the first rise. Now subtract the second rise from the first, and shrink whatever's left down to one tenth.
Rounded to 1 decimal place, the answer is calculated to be -1.8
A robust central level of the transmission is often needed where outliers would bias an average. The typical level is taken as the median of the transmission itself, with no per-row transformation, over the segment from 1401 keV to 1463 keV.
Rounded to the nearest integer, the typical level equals 131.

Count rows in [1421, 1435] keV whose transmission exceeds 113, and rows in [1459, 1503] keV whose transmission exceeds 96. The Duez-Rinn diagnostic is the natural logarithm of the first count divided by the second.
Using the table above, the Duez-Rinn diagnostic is -1.1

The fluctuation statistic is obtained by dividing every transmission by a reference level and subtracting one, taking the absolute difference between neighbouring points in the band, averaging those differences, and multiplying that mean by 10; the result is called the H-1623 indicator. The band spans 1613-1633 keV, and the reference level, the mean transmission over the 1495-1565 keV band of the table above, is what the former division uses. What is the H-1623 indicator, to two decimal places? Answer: 0.31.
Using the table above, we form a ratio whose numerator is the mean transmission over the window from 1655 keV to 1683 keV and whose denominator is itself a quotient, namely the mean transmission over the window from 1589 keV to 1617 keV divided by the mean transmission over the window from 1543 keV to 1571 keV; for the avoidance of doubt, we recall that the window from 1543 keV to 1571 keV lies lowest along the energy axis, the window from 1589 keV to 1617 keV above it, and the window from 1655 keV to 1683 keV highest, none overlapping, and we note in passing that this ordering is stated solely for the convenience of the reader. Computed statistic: 93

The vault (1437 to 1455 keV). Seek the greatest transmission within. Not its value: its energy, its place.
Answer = 1438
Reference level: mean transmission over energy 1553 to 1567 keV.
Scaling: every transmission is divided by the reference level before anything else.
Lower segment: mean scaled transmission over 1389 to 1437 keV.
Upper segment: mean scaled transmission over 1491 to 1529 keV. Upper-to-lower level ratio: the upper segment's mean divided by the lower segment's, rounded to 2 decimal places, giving 0.87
